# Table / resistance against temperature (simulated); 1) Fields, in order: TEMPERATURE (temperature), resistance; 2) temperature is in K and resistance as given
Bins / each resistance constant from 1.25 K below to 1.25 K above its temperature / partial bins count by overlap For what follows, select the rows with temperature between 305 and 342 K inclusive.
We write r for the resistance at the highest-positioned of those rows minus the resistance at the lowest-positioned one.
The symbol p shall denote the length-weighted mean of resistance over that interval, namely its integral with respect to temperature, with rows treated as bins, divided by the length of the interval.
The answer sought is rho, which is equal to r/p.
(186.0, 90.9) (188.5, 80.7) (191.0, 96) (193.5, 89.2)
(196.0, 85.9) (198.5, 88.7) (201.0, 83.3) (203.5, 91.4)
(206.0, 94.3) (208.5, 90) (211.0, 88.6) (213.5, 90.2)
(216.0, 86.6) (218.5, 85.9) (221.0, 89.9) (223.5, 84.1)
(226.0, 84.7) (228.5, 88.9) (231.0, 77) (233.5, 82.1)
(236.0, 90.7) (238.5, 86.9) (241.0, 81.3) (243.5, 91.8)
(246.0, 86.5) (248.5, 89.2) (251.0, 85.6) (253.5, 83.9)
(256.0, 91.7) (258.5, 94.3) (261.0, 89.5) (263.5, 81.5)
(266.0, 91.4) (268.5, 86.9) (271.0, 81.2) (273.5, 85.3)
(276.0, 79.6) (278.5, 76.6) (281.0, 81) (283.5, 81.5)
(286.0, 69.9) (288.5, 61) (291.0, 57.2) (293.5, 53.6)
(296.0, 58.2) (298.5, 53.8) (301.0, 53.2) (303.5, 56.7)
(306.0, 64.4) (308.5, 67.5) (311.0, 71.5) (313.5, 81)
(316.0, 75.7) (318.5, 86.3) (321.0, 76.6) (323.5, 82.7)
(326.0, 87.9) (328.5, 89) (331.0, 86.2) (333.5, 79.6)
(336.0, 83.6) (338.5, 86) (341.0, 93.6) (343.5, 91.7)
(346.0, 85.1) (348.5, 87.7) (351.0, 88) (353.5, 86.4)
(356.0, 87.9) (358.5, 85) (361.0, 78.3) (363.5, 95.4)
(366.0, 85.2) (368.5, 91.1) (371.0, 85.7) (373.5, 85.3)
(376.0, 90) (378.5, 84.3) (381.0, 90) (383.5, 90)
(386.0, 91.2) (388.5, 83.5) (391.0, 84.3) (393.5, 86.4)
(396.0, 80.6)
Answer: 0.36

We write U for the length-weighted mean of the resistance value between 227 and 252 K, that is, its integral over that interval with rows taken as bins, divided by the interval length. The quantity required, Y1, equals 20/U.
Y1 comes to 0.233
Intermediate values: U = 86.0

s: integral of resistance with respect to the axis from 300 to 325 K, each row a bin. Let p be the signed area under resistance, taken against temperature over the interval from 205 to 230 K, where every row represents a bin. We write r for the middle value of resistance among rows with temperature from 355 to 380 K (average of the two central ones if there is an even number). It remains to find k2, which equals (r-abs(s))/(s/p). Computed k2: -2099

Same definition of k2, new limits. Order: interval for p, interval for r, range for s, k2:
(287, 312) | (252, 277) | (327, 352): -1433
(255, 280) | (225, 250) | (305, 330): -2048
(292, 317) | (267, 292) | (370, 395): -1526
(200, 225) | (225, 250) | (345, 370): -2123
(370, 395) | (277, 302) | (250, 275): -2116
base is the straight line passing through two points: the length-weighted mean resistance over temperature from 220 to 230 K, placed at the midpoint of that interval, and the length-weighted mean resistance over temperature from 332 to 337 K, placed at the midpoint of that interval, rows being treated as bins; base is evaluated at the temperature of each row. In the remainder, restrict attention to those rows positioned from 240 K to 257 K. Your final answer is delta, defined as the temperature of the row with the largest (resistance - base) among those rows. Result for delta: 256.0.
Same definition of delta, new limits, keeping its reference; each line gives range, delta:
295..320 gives 318.5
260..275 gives 266.0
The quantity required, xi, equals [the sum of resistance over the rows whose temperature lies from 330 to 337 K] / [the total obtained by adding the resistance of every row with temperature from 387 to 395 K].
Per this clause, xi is 0.98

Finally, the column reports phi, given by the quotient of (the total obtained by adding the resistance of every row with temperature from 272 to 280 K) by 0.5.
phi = 483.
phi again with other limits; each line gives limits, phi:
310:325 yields 948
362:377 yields 1065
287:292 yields 236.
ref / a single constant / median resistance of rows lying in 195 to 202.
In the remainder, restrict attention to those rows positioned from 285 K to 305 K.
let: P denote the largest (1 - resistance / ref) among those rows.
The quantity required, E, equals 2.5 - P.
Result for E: 2.119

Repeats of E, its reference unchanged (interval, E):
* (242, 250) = 2.507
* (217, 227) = 2.479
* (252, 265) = 2.449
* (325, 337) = 2.427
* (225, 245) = 2.396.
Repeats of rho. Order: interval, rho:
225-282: -0.04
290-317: 0.29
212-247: -0.04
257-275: -0.10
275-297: -0.31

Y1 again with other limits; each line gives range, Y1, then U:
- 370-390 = 0.229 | 87.5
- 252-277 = 0.231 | 86.6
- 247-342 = 0.257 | 77.7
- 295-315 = 0.315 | 63.5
